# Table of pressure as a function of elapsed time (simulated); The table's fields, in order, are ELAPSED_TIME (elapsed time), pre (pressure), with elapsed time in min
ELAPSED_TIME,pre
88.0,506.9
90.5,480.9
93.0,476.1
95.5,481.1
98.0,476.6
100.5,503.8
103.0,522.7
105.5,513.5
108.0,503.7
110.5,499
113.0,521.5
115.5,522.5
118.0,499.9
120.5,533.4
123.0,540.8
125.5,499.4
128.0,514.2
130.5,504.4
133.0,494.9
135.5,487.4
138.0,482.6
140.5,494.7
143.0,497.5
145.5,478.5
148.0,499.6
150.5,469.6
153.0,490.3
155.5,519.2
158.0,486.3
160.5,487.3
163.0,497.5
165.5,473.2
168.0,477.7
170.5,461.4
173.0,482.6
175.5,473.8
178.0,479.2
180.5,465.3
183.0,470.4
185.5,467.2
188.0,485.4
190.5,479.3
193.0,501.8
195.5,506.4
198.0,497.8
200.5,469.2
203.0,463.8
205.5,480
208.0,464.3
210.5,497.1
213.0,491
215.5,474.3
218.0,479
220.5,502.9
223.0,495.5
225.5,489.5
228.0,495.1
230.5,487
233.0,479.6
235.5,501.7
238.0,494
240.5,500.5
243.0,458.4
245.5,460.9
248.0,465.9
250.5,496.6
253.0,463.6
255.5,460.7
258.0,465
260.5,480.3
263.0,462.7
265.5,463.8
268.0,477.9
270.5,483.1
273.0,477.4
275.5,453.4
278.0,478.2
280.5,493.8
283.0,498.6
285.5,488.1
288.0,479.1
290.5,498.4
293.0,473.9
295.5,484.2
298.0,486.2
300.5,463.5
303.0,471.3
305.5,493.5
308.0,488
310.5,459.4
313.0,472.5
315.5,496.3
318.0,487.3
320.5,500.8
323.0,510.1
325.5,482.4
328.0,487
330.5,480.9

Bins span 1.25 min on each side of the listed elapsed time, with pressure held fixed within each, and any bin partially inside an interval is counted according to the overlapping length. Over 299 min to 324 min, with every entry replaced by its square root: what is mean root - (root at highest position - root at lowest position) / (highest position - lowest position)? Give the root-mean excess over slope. 22.0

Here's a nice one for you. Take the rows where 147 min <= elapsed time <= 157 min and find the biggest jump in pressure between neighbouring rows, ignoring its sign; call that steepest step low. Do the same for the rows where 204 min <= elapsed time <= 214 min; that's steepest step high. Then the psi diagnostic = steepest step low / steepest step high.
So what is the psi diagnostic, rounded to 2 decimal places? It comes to 0.91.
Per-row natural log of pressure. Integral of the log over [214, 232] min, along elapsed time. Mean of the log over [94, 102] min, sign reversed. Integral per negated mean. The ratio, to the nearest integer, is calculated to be -18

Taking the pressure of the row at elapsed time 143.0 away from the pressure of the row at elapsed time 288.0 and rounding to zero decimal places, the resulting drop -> -18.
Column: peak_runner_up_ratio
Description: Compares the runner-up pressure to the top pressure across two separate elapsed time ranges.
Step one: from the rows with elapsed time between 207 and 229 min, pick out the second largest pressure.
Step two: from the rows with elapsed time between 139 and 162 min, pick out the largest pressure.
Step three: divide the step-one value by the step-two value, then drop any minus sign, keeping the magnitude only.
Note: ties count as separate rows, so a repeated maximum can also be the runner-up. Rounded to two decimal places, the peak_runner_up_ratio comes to 0.96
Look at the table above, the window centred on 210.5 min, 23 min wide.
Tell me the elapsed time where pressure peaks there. 220.5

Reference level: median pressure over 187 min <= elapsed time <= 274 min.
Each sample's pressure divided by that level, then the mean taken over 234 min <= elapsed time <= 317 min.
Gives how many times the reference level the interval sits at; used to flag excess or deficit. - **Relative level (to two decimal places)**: 1.00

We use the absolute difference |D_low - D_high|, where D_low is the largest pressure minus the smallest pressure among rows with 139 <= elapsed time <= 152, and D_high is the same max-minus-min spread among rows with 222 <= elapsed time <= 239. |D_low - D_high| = 7.9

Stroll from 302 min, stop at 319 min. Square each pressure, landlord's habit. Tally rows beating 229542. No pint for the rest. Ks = 4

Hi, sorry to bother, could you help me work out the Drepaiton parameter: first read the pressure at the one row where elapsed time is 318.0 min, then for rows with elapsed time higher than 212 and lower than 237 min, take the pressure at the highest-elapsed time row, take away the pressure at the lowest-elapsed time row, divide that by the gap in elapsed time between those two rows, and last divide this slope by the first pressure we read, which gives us 0.0010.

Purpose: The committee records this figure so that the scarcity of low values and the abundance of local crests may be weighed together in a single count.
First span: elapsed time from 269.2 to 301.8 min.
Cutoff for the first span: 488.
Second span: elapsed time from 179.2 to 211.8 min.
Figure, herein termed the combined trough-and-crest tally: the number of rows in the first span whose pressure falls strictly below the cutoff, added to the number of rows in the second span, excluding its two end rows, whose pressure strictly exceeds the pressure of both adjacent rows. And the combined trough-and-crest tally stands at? 13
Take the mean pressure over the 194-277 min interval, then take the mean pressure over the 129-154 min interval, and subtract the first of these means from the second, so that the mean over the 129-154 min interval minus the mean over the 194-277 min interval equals 10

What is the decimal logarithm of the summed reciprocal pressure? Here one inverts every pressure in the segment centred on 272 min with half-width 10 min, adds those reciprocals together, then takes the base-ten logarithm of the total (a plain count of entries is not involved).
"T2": -1.77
